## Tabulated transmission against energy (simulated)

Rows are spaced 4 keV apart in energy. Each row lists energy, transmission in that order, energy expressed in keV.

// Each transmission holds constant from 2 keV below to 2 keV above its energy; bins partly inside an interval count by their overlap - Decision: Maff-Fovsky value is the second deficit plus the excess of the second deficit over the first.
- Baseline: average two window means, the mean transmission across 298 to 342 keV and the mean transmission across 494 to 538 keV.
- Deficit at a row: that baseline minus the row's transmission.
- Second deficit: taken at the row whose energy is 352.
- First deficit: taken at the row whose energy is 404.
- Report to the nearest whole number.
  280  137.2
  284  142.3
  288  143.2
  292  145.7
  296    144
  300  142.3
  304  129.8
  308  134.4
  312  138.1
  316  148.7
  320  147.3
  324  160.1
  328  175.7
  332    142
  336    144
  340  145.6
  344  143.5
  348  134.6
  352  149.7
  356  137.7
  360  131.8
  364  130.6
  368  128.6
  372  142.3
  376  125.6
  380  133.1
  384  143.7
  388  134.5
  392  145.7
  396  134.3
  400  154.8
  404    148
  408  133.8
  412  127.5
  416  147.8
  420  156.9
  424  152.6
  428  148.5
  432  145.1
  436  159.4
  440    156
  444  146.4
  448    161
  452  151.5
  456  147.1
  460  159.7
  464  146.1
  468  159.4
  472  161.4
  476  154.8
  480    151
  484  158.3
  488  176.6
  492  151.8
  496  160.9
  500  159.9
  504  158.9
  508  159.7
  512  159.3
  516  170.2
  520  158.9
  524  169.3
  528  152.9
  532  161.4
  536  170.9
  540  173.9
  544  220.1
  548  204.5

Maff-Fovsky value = 3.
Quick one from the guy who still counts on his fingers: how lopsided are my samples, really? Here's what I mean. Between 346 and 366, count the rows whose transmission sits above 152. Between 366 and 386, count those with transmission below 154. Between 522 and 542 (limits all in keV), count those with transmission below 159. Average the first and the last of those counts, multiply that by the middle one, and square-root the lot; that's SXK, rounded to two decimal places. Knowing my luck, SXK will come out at 1.58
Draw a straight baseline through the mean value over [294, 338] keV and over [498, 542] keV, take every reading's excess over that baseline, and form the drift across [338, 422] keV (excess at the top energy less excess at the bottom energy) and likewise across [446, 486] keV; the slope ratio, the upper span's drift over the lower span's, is -1.3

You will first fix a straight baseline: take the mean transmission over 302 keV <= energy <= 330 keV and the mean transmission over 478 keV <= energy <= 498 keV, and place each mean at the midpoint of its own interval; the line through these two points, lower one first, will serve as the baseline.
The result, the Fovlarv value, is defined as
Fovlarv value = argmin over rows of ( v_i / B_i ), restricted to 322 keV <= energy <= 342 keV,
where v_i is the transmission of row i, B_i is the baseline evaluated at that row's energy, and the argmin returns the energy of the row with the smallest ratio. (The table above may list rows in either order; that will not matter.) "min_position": 332 keV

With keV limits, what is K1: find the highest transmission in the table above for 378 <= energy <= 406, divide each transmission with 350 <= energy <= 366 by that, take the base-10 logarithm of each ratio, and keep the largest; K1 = -0.01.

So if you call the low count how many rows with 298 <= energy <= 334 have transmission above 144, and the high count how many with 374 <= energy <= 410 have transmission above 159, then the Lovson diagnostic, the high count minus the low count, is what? -4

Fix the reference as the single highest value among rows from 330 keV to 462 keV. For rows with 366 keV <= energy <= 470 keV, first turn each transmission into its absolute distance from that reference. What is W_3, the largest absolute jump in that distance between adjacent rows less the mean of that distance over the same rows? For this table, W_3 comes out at 5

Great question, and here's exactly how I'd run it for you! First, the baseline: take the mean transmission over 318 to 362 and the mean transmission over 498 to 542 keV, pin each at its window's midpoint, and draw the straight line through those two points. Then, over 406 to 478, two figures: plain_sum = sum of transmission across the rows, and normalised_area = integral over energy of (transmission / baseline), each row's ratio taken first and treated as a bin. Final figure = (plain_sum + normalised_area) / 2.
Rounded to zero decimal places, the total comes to 1392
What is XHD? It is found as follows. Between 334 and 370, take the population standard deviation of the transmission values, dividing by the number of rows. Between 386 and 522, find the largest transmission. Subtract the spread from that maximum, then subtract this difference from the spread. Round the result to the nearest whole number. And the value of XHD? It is -162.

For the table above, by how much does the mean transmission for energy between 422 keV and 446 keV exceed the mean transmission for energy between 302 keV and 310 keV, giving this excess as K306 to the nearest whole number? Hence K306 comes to 19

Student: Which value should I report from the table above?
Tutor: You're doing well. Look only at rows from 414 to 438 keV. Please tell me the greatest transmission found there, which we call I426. 159.4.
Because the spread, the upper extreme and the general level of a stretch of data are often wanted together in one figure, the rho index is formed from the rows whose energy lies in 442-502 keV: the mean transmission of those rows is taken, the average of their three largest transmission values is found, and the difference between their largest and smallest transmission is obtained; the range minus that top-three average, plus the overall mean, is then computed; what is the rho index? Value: 21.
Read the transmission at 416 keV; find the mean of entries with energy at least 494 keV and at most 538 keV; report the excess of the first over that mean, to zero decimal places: -14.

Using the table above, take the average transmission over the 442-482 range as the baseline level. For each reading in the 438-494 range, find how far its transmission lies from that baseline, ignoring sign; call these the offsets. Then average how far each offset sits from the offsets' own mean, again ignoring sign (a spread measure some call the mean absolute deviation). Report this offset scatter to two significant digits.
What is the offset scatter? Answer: 3.2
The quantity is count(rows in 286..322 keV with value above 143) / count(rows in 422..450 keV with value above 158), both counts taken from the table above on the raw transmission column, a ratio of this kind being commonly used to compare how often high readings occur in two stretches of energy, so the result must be 2.5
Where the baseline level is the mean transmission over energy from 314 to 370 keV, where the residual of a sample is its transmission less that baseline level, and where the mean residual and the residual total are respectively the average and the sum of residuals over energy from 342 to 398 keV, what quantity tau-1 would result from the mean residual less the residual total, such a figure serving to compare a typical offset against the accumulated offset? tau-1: 97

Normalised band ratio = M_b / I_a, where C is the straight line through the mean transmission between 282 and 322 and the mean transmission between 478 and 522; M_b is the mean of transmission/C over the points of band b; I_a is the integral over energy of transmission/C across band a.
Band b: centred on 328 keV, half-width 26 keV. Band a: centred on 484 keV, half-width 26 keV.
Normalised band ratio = 0.0195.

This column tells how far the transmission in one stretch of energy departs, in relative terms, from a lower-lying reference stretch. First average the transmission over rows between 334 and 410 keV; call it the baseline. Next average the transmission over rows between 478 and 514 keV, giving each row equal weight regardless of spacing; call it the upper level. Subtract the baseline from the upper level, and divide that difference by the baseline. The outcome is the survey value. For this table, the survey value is 0.15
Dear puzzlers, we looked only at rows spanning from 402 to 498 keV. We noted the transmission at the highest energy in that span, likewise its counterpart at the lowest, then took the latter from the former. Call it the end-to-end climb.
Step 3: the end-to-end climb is 13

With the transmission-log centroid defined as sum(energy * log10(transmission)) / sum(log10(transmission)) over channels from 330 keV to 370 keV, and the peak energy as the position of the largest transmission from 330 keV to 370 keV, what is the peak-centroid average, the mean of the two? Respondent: 351.0 keV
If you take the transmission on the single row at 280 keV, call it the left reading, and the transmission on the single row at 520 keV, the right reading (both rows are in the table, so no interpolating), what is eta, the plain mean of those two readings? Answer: 148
